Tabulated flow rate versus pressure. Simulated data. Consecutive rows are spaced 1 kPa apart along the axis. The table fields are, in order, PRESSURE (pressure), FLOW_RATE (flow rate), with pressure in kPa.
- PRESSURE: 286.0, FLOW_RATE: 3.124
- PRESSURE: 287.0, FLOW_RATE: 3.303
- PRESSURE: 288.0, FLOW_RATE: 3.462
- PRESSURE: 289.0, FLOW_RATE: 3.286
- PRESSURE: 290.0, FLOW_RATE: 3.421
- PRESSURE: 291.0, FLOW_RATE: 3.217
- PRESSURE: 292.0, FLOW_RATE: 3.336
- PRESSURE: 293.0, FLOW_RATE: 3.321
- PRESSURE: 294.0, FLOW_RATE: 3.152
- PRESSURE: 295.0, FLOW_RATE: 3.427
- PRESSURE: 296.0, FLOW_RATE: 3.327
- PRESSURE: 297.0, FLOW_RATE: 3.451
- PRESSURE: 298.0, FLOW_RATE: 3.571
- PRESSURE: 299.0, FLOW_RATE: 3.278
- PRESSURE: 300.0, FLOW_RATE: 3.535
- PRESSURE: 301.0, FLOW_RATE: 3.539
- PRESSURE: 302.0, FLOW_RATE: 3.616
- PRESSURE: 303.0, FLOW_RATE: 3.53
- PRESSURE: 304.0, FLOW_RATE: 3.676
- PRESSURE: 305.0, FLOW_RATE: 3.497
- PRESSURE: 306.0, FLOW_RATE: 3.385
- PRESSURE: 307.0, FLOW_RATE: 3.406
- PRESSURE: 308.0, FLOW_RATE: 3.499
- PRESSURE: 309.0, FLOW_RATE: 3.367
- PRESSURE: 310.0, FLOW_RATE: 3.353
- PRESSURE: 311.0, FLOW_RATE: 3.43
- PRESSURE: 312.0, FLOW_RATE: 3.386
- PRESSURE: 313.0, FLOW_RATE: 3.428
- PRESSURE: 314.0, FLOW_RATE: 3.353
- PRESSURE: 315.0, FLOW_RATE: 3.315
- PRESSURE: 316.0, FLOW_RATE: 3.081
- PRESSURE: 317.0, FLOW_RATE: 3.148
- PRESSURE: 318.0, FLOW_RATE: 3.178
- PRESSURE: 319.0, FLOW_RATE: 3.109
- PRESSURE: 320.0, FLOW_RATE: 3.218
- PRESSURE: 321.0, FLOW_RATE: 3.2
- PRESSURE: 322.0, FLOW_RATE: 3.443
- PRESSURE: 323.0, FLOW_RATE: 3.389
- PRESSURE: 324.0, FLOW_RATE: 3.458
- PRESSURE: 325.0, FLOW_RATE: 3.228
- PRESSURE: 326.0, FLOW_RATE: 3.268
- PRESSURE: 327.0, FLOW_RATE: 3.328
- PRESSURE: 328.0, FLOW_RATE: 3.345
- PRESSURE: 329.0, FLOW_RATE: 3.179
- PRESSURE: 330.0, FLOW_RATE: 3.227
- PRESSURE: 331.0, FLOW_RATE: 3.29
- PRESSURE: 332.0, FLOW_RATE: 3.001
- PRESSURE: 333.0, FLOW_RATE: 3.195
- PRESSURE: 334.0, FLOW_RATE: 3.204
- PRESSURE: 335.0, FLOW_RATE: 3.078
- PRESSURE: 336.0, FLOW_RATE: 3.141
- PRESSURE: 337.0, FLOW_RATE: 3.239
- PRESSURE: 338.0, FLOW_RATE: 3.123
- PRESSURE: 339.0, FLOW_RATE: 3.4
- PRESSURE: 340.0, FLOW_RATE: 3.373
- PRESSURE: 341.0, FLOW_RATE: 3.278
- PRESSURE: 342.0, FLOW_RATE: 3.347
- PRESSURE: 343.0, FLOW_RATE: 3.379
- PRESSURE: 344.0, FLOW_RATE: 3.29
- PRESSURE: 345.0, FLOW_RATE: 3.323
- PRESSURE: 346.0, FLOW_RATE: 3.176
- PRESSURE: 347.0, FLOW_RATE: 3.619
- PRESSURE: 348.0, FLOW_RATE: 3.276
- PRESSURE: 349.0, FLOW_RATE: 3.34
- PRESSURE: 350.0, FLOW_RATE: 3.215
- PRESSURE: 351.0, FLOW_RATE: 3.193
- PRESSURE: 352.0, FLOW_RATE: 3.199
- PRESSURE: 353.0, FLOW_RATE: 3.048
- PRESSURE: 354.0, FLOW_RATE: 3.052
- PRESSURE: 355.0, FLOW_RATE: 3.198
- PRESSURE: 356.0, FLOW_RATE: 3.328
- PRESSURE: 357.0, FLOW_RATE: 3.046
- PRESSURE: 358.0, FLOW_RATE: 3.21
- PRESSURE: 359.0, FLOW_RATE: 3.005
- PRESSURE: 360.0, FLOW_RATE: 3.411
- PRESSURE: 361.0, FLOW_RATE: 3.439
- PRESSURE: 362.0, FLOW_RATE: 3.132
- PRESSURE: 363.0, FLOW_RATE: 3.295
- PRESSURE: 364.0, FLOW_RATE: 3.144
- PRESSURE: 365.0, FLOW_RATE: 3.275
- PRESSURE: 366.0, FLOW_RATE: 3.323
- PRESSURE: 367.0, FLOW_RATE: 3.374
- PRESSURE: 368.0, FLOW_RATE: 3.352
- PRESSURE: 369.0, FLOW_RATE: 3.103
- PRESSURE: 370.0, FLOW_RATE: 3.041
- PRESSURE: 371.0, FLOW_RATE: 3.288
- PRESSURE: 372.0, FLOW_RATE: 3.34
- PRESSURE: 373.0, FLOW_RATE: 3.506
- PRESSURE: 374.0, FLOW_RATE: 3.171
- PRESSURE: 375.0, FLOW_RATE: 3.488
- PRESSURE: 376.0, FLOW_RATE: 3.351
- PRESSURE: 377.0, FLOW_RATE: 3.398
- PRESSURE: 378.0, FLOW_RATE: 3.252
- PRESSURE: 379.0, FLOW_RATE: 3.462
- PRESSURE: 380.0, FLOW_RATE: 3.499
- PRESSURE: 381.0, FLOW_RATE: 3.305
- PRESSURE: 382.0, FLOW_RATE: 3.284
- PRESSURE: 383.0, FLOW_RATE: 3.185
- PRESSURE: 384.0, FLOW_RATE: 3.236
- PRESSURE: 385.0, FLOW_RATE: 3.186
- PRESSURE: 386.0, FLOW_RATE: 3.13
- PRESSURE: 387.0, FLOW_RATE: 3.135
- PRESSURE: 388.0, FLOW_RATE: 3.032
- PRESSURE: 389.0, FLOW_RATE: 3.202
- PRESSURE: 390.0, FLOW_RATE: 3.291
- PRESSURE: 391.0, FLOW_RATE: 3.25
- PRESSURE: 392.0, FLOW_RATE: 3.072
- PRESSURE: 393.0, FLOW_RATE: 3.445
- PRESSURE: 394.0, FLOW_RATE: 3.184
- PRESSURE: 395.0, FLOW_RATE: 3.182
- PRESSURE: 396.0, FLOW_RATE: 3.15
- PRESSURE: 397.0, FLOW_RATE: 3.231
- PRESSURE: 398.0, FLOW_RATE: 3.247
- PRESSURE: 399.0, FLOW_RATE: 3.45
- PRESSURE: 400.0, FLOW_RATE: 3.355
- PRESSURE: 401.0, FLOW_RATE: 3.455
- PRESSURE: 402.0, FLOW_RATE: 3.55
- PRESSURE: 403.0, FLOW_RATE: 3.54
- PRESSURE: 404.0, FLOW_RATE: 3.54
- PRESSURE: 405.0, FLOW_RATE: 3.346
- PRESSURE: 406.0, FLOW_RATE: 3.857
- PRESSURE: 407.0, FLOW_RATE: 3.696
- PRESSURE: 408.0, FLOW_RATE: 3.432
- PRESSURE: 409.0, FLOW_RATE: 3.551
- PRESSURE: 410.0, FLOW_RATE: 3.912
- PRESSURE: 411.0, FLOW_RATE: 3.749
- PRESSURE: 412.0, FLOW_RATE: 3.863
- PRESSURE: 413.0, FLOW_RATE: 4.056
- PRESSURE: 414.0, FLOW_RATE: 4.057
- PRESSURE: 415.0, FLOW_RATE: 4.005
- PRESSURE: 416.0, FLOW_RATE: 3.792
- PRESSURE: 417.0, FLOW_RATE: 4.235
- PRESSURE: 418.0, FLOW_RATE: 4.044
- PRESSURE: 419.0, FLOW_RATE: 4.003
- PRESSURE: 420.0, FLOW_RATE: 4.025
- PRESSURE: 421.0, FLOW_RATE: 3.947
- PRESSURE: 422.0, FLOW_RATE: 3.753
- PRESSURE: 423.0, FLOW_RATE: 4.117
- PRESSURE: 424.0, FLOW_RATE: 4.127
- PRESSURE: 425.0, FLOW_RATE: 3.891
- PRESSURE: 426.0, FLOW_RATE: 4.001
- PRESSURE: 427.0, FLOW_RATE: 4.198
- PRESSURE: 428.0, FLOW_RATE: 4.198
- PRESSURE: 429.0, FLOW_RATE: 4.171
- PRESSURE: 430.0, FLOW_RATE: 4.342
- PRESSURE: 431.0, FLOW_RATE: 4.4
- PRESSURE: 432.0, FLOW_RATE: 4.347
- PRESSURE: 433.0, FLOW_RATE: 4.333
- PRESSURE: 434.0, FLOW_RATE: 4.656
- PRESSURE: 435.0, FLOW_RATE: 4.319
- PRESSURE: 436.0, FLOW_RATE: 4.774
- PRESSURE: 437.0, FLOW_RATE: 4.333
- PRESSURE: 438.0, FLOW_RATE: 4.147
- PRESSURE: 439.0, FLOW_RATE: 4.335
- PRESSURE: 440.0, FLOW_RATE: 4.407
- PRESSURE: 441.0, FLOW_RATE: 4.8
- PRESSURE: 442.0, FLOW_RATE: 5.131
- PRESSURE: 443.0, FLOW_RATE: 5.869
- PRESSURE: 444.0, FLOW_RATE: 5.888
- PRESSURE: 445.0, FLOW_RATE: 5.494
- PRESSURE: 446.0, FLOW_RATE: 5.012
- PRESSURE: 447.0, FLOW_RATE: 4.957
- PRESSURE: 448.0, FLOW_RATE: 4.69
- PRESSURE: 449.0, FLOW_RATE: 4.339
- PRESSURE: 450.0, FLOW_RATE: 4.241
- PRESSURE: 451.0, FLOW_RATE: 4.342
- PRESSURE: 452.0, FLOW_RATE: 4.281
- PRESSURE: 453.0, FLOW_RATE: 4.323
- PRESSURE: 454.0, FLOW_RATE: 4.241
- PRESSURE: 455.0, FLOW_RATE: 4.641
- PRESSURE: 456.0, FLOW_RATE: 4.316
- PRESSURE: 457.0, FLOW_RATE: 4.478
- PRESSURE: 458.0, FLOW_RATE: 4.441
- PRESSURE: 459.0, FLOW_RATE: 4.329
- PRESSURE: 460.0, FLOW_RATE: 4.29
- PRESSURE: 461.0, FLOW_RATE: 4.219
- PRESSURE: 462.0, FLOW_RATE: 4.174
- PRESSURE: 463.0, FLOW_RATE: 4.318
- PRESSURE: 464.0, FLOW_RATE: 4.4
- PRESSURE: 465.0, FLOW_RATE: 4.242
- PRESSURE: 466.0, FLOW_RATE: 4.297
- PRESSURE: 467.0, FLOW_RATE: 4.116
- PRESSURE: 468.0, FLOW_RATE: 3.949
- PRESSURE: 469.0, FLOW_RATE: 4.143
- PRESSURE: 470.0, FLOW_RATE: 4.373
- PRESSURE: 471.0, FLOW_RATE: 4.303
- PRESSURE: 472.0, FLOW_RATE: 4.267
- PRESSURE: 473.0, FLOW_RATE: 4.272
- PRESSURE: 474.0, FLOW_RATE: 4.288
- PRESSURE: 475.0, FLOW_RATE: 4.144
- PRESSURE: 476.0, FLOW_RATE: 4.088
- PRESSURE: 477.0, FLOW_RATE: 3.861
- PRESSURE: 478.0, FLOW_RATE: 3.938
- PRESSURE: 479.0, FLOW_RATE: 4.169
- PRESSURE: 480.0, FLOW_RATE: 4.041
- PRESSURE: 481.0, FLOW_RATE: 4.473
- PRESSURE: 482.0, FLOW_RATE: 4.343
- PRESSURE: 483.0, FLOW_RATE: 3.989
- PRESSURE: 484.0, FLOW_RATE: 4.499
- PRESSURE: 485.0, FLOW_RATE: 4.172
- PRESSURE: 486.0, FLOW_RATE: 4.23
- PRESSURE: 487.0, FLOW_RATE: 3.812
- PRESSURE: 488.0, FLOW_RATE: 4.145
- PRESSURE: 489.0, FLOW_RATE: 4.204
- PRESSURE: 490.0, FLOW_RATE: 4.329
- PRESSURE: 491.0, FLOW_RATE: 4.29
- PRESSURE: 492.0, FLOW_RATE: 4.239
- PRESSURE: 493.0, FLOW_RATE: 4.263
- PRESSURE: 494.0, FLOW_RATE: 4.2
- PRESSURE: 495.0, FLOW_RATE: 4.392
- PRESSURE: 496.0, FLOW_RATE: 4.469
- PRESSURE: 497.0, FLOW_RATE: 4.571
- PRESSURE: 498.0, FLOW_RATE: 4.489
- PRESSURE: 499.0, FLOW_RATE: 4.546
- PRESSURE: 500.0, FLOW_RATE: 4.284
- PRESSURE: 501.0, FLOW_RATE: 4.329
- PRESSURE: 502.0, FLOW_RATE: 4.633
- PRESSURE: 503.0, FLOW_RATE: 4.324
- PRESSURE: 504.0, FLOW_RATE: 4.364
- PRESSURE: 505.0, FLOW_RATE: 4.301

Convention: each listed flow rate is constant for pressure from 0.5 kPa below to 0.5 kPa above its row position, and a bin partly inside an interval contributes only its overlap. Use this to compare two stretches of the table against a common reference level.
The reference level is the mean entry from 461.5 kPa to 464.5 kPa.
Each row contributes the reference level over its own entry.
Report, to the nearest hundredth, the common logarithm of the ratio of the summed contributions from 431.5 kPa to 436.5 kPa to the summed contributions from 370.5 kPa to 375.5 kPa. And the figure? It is -0.13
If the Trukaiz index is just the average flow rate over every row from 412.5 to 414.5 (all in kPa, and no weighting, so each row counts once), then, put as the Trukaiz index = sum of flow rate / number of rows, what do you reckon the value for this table 4.1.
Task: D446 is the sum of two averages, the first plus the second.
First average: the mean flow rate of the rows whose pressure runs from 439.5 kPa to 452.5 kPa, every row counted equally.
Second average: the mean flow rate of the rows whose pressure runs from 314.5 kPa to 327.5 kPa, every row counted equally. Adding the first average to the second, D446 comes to 8.1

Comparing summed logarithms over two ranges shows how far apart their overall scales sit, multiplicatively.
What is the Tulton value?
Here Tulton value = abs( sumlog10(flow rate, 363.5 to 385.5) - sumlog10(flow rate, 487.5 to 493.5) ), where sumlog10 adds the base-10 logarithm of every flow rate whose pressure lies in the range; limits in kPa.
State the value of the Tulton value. 7.6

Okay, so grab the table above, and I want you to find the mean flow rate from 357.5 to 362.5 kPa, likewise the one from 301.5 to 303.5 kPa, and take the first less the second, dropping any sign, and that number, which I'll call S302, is 0.33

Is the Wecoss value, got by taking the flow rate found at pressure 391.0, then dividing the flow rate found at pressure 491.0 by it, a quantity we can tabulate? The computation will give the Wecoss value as 1.32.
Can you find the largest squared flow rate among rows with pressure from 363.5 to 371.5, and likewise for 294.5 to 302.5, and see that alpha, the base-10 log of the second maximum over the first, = 0.060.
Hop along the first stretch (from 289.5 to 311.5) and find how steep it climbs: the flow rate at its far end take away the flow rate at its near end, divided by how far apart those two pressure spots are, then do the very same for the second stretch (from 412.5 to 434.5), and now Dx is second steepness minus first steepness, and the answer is 0.03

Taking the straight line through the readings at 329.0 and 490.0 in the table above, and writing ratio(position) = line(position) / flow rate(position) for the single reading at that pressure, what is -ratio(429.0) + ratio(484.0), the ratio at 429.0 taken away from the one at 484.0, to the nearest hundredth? 0.02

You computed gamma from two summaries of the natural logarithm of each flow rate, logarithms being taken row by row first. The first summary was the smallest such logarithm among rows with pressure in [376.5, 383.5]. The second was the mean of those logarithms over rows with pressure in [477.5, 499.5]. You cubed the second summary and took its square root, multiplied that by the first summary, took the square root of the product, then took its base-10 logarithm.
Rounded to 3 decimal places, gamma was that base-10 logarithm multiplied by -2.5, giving -0.382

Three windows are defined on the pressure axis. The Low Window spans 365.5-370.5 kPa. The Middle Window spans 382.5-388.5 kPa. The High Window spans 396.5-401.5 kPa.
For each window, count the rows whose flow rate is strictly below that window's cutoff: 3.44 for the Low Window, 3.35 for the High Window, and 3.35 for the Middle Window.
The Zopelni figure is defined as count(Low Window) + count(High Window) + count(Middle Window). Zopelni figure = 13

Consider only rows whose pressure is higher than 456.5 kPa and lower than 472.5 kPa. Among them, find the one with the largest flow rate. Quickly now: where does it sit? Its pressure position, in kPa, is 457.0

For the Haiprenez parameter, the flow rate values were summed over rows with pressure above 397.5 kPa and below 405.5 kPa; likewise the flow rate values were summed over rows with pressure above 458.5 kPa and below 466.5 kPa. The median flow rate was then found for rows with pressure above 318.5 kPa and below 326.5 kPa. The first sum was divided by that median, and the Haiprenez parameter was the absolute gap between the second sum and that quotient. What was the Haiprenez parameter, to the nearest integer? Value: 26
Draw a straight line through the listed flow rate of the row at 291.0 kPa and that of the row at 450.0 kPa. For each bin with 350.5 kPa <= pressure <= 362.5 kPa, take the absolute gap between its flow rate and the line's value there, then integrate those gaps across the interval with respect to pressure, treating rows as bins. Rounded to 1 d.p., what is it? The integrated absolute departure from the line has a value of 5.4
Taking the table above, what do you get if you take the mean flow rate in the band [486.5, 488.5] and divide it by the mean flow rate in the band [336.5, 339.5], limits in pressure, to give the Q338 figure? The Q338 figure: 1.22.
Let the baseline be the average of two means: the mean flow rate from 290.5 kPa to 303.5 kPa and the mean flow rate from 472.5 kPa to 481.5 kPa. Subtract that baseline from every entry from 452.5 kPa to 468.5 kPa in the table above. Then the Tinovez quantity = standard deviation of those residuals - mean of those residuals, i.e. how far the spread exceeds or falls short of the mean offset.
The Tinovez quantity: -0.37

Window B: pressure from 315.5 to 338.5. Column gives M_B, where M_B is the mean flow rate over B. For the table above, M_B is 3.2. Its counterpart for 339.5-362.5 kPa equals 3.3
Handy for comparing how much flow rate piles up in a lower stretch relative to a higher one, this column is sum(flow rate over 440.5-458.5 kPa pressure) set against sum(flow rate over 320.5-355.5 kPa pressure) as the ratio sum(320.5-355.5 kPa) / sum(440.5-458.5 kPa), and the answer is 1.33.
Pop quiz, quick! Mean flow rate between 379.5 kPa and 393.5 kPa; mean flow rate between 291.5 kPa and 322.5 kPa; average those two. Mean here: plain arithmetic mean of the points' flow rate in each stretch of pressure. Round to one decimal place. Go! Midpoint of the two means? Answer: 3.3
